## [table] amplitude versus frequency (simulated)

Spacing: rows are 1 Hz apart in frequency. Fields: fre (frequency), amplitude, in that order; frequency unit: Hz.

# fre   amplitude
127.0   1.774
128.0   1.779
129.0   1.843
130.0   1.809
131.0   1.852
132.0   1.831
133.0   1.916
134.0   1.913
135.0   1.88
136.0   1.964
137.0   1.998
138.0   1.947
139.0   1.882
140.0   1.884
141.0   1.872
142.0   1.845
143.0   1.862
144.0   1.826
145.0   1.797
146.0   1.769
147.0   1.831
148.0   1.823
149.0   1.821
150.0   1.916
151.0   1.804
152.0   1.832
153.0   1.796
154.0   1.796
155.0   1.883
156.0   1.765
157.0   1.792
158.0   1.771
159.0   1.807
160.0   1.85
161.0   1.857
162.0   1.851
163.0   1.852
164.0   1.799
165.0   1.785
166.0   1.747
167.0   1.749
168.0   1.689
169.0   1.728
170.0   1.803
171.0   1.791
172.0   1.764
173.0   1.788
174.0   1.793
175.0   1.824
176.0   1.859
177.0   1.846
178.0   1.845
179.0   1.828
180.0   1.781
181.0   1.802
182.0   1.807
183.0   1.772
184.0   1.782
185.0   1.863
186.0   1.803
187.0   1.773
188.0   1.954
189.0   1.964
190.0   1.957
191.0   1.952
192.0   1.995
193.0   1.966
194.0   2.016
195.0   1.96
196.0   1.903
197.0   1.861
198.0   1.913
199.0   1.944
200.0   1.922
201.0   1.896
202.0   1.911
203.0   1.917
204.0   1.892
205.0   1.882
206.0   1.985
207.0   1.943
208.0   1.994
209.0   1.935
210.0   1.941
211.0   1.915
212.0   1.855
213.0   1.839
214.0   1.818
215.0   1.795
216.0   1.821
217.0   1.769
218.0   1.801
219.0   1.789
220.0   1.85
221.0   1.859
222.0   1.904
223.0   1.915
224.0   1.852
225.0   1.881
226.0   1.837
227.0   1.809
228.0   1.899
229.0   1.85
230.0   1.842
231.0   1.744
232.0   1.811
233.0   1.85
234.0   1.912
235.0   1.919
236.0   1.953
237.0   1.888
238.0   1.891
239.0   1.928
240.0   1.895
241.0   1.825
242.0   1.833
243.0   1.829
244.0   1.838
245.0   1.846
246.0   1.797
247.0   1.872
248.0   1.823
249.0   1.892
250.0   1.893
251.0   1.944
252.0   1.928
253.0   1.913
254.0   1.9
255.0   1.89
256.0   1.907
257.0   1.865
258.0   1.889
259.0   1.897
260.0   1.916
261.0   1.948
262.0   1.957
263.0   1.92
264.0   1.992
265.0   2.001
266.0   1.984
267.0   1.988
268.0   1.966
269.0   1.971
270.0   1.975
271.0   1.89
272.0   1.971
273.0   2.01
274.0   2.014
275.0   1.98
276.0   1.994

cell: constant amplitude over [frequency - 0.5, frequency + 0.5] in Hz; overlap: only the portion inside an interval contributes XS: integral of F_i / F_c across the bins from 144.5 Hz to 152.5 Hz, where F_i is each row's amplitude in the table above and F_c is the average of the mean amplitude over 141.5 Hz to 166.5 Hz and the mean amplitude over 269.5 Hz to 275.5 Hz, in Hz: 7.7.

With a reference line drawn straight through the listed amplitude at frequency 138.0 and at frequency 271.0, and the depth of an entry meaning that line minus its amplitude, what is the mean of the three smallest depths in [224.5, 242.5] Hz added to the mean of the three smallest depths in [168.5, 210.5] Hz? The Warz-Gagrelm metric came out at -0.11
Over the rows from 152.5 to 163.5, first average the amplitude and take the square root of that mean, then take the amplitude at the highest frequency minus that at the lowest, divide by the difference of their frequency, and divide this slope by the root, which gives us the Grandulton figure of 0.0042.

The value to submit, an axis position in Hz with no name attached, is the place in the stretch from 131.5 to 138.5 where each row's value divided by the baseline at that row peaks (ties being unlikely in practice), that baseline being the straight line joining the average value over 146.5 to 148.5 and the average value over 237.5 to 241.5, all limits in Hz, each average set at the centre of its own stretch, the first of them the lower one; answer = 137.0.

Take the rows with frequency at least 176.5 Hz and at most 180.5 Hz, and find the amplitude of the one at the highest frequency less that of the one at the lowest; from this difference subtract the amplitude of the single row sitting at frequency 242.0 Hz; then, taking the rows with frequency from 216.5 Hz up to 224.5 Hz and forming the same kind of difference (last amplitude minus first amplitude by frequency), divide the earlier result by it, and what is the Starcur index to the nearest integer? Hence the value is -23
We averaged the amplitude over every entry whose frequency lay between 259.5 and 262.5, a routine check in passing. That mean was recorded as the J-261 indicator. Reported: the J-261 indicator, 1.94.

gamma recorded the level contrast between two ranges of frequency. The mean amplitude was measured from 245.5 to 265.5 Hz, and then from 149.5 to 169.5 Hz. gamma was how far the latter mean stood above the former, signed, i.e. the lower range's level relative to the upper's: -0.10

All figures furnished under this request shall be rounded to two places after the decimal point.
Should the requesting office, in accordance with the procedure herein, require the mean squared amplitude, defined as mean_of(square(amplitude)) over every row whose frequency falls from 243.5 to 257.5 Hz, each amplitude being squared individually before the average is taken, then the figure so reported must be 3.53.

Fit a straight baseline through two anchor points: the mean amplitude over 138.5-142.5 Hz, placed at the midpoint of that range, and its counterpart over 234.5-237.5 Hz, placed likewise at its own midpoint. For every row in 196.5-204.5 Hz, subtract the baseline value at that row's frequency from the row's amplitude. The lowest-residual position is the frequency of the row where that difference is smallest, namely 197.0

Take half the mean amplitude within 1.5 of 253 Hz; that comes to 0.957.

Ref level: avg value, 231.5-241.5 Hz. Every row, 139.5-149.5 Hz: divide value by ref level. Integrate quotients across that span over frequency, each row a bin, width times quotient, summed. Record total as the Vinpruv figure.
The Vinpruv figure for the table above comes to 9.7 Hz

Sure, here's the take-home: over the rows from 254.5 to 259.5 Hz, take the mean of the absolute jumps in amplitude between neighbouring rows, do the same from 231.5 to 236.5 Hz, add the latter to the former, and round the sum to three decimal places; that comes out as 0.058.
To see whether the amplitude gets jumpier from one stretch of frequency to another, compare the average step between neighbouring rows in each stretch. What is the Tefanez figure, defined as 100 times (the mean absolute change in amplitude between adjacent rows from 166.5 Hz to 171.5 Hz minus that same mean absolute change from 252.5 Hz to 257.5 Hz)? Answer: 2.6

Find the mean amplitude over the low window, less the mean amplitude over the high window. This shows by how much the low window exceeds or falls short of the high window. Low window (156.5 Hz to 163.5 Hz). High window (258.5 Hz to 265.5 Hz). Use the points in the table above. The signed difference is -0.12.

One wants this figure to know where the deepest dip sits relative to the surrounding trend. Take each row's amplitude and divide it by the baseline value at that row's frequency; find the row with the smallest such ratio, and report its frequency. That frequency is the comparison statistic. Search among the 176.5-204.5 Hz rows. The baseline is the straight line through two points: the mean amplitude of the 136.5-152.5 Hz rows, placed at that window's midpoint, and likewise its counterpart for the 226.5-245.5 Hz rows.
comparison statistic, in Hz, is 183.0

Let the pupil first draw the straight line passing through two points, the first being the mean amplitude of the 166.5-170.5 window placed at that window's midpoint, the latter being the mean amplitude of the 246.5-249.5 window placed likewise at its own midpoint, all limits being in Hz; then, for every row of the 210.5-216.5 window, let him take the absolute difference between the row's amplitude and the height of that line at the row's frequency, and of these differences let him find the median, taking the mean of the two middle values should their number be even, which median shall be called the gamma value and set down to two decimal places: 0.02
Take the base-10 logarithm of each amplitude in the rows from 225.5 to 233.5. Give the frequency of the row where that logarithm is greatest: 228.0 Hz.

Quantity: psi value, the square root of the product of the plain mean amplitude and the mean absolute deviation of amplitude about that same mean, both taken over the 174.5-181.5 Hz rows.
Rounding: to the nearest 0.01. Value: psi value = 0.19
